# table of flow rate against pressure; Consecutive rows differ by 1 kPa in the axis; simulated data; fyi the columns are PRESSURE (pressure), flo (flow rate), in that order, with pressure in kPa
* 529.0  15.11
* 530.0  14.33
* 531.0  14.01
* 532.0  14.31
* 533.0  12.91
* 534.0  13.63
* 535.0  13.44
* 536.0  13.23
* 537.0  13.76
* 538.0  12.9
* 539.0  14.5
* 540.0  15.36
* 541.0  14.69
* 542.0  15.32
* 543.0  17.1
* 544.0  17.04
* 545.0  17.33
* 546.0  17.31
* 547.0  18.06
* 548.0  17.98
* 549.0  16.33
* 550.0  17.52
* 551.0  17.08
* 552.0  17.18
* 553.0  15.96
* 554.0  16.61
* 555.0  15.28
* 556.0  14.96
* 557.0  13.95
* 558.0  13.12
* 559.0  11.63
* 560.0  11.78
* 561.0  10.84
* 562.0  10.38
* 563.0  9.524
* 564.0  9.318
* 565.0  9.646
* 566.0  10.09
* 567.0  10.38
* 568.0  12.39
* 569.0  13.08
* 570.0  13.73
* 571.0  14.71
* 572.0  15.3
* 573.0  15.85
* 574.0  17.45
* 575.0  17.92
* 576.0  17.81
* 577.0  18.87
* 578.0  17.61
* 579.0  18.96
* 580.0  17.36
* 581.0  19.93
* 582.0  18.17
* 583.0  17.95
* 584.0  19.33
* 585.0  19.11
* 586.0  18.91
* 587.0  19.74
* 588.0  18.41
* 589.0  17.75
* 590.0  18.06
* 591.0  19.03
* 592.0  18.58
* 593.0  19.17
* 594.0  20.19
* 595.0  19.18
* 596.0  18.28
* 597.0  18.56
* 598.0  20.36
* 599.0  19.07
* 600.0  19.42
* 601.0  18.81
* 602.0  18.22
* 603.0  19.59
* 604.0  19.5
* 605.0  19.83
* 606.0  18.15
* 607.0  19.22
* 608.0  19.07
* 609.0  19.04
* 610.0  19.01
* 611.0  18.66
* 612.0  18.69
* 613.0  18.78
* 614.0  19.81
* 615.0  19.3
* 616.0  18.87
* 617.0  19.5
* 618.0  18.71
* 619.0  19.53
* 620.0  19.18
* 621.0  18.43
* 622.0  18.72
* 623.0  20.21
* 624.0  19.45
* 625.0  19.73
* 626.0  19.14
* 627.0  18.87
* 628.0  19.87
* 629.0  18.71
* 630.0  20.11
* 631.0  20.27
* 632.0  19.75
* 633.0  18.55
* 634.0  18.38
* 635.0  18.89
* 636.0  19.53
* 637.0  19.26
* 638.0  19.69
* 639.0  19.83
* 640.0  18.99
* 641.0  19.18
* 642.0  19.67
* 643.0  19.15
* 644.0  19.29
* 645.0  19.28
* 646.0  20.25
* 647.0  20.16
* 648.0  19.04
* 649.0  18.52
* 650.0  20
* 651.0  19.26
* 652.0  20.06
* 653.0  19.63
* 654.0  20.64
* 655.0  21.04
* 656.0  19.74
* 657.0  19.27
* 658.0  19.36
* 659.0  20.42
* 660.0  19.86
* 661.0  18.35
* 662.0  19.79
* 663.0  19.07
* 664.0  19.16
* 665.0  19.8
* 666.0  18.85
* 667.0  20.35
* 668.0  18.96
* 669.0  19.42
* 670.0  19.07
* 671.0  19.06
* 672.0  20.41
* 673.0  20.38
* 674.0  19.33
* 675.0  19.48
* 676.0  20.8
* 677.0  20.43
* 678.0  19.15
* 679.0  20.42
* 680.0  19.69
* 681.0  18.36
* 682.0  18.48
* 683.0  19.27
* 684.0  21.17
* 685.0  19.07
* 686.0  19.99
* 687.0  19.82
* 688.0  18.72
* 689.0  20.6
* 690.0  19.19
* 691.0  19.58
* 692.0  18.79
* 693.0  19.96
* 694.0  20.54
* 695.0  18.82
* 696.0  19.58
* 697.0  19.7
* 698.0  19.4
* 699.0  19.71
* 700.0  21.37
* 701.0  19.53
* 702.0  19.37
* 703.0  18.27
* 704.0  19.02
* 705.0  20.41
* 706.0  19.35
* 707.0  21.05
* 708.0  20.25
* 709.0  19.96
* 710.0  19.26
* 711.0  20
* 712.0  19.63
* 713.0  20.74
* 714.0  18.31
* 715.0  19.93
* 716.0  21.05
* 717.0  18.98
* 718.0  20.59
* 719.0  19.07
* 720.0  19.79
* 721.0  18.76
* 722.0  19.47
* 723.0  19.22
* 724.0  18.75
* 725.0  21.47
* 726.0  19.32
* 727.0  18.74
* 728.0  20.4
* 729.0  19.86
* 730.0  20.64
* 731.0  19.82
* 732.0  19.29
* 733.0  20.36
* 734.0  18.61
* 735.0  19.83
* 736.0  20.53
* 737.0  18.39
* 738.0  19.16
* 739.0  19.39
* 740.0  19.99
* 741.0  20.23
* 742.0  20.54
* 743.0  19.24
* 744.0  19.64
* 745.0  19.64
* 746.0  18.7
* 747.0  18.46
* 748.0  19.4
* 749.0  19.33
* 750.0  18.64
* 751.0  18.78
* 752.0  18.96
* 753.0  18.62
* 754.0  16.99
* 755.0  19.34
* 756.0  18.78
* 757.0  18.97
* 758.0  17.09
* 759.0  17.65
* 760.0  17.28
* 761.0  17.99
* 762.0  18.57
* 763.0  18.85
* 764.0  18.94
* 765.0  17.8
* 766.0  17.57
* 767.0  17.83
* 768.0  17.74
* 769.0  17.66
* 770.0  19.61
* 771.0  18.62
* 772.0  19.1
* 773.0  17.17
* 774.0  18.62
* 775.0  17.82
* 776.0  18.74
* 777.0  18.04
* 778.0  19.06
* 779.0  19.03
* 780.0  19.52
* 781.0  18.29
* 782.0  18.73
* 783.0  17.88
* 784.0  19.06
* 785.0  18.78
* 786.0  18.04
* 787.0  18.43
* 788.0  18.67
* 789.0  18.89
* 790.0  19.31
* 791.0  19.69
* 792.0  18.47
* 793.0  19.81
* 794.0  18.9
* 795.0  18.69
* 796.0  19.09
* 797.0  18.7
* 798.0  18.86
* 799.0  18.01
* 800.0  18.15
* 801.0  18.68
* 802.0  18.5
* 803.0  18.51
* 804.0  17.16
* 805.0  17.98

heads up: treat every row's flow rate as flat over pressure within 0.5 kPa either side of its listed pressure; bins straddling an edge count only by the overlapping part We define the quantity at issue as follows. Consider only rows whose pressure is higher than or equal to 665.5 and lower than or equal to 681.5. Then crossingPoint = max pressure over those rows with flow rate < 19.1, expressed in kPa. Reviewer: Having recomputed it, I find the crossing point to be 681.0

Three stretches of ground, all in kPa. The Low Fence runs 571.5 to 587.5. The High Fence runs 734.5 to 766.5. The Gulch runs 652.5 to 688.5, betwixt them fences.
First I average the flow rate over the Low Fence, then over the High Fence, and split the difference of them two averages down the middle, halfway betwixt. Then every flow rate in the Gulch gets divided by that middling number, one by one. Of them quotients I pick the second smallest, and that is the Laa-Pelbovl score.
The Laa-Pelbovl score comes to 0.99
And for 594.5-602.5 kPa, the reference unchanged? 0.99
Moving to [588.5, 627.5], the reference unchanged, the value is 0.98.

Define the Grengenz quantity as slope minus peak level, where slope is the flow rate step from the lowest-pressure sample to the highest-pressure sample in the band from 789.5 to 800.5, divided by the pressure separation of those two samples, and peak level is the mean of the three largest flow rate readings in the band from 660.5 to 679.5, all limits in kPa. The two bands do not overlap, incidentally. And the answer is -20.7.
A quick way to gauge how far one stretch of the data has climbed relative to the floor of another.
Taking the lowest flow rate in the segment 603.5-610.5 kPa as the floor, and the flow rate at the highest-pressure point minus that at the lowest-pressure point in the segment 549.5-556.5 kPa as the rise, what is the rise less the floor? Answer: -20.7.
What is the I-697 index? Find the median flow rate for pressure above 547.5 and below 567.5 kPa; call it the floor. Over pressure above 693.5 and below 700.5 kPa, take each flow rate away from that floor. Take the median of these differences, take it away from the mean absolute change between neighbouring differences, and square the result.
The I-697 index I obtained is 48.7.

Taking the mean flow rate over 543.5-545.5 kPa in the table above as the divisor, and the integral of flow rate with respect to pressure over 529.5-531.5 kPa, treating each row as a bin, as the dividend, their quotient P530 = 1.65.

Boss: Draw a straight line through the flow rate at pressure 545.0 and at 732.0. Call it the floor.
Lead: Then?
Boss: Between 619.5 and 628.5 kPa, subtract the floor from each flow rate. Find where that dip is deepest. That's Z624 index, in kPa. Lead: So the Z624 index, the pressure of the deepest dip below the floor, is 621.0 kPa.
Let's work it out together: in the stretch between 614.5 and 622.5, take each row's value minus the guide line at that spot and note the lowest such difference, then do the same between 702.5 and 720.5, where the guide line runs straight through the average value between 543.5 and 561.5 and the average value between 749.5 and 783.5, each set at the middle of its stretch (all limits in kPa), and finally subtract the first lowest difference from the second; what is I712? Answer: -1.34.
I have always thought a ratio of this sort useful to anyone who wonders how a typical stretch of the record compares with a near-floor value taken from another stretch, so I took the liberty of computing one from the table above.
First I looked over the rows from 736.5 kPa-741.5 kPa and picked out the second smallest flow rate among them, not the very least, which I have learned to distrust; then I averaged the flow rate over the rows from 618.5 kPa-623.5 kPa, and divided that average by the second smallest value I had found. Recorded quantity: 1.0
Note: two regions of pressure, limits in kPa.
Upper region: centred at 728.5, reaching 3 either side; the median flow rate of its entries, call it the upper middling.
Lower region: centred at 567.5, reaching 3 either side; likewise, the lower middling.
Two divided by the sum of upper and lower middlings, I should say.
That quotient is 0.0641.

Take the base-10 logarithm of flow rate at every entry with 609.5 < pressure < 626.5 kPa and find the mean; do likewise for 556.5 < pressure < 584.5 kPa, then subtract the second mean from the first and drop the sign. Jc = 0.13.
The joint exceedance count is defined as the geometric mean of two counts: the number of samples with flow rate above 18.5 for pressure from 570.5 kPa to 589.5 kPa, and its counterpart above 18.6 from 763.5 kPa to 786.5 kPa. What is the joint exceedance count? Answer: 9.2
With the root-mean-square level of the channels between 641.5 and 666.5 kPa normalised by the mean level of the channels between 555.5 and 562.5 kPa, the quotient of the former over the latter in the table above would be 1.58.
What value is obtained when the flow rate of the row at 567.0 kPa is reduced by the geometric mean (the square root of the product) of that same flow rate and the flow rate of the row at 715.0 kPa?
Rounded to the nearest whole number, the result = -4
